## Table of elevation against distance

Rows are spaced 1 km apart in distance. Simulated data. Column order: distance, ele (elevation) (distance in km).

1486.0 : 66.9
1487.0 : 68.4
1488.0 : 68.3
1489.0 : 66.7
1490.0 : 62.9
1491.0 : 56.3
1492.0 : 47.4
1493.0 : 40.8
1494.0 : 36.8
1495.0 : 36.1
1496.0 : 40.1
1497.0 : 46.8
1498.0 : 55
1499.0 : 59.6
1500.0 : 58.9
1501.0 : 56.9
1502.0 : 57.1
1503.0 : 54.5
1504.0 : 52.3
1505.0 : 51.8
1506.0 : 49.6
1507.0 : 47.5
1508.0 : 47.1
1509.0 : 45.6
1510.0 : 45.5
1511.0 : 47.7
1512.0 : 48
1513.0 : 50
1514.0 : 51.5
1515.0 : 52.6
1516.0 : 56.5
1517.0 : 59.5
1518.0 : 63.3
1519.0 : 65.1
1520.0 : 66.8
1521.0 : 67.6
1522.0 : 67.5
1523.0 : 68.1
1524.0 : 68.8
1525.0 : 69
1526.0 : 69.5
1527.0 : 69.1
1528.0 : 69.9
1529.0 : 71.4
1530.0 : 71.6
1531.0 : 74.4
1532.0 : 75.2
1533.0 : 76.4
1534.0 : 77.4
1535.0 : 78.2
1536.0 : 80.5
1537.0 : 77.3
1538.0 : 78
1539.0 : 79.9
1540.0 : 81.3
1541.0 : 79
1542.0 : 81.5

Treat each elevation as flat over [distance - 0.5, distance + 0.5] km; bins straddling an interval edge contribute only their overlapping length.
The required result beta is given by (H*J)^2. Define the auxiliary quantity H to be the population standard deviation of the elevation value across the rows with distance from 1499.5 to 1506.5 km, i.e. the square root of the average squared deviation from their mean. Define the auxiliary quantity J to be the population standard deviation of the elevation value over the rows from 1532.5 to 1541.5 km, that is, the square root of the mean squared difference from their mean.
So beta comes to 23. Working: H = 3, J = 1.5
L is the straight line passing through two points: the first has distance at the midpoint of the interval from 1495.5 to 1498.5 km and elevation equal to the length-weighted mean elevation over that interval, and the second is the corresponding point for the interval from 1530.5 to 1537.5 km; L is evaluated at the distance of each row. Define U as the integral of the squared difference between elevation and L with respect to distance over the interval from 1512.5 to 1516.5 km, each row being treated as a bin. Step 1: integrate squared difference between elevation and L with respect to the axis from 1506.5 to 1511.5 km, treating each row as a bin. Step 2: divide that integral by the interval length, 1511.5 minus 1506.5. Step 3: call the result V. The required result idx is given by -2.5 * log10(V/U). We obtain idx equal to 1.2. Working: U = 314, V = 108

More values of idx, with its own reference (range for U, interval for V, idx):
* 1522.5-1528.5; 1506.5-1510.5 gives -2.3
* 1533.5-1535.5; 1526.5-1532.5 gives -2.8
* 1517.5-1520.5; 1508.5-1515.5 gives -4.5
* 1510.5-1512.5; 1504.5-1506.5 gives 3.1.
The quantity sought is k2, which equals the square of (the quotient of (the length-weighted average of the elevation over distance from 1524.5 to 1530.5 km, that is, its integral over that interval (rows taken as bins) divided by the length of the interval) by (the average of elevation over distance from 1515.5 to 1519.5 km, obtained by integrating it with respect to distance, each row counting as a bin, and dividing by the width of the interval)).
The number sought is 1.3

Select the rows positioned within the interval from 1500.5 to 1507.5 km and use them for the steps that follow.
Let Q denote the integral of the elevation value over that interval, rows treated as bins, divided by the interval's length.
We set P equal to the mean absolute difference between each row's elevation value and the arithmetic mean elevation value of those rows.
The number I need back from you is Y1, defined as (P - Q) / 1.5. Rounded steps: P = 2.9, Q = 53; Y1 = -33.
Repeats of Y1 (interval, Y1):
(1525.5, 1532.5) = -46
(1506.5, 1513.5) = -31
